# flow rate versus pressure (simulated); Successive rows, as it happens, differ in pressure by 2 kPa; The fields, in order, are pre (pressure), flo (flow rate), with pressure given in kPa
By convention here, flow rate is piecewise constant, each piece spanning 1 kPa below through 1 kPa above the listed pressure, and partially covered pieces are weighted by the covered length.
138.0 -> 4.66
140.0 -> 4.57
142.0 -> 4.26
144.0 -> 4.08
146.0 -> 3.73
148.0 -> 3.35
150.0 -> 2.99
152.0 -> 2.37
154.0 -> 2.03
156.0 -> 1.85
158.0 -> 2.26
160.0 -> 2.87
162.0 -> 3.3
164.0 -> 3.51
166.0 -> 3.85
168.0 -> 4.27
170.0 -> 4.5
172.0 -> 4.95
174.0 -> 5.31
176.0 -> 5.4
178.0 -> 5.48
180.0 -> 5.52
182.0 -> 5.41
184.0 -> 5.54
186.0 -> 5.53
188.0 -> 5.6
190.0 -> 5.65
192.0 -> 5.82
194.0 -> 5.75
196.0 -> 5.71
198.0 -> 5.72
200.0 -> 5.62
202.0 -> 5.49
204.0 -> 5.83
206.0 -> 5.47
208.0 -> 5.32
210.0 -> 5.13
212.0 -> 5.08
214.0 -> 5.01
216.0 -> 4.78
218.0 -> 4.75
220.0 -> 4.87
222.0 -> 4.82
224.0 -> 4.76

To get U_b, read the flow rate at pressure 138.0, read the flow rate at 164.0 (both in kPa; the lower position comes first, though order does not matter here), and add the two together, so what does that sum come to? 8.2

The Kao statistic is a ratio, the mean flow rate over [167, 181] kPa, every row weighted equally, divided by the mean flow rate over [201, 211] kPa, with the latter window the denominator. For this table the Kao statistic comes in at 0.93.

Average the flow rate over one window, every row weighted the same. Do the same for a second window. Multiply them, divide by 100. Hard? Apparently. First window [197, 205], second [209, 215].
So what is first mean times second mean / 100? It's 0.29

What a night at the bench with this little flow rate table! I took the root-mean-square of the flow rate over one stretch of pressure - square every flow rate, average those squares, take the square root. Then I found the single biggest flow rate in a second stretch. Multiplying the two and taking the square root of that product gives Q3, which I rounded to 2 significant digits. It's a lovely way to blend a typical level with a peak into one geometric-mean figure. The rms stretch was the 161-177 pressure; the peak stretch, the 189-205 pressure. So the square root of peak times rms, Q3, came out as 5.1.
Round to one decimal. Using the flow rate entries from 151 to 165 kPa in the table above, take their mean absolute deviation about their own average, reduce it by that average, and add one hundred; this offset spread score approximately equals 97.9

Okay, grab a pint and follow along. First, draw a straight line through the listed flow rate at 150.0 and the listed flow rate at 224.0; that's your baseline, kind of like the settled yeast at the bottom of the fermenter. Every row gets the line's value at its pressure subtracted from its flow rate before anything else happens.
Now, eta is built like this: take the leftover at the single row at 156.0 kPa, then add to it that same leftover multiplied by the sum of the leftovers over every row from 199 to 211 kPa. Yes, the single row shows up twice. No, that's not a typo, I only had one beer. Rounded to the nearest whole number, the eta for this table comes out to -10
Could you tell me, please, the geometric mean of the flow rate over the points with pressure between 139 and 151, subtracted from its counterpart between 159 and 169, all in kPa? -0.3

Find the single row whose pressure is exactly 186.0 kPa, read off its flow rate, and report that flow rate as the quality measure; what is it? 5.53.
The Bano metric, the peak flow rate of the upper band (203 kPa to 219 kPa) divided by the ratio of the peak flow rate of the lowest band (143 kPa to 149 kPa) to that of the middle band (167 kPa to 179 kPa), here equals 7.83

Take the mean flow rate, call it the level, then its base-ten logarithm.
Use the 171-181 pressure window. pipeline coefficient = 0.727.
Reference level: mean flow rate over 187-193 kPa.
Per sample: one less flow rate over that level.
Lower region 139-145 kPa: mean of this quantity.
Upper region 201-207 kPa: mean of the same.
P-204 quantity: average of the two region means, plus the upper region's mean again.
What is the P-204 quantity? 0.15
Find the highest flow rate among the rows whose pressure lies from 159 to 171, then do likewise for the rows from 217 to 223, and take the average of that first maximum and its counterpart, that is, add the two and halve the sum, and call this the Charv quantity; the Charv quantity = 4.7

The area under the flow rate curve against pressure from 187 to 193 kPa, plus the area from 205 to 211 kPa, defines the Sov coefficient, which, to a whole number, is 66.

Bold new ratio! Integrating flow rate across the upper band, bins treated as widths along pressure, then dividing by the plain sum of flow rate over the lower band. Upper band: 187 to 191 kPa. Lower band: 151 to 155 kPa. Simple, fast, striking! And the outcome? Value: 5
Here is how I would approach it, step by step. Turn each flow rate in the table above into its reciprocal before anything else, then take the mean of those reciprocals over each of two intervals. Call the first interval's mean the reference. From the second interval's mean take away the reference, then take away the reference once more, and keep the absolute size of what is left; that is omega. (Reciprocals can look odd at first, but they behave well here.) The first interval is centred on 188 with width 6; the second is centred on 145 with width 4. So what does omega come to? 0.101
